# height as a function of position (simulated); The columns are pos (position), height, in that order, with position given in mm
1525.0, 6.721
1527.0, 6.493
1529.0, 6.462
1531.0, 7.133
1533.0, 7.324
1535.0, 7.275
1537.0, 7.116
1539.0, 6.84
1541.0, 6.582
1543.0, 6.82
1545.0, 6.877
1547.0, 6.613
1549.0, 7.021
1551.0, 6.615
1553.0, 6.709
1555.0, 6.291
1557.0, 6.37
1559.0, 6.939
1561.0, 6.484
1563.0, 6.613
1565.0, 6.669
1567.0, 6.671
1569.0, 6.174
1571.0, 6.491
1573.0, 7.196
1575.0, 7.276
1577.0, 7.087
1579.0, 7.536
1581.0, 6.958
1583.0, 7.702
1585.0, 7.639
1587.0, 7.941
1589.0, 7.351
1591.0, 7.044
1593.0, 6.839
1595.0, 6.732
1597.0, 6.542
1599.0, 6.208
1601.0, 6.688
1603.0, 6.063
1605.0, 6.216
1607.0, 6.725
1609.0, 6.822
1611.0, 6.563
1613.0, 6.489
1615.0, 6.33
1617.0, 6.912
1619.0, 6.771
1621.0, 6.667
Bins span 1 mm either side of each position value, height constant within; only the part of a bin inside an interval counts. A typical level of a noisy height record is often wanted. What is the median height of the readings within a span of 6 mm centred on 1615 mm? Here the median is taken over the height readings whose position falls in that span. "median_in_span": 6.49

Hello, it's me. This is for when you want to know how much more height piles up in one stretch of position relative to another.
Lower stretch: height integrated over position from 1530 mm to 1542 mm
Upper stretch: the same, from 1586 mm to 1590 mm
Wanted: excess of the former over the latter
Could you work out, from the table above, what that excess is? 54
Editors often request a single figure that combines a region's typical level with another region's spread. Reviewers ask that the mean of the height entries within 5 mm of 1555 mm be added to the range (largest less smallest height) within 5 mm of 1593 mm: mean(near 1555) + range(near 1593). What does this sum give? 7.39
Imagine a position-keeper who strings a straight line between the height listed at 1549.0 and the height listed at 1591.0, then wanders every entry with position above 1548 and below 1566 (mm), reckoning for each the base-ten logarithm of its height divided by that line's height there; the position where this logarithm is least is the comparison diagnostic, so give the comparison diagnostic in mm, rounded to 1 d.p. 1555.0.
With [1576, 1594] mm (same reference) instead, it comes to 1593.0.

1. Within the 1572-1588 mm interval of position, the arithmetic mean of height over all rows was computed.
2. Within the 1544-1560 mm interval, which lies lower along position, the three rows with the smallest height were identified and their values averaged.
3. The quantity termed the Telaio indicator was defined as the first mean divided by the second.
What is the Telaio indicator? 1.15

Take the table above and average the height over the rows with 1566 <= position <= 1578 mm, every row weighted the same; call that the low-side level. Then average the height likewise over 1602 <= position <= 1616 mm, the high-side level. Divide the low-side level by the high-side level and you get 1.06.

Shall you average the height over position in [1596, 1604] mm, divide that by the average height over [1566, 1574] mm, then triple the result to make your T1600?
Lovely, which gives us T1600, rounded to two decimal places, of 2.88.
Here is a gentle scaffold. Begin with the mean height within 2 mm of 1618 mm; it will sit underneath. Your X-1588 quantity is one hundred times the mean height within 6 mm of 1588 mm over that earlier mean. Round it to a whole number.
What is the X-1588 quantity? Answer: 108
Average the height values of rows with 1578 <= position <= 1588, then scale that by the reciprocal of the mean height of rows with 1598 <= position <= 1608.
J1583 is 1.18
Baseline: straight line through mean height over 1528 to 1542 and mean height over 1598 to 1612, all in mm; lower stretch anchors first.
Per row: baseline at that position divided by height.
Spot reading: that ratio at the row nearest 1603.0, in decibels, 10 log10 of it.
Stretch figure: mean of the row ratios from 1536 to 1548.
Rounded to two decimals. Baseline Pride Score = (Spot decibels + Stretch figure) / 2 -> 0.65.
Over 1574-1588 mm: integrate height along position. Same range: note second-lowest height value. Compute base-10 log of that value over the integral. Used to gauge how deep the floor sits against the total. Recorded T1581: -1.17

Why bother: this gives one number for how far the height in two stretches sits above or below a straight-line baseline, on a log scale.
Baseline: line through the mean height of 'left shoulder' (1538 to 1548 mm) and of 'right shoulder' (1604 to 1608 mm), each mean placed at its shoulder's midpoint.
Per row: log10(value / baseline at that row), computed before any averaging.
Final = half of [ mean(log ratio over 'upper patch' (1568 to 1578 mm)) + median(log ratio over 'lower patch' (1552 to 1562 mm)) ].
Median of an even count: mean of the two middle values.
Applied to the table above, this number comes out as 0.00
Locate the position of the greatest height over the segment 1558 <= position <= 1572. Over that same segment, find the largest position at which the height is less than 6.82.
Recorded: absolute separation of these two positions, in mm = 12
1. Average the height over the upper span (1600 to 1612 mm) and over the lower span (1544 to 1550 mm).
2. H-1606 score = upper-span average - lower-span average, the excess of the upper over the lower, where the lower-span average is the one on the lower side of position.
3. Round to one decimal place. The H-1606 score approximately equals -0.3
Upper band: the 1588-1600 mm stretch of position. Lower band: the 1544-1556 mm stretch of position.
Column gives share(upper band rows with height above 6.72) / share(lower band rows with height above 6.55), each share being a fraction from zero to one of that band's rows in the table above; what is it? 0.80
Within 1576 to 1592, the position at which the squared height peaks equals 1587.0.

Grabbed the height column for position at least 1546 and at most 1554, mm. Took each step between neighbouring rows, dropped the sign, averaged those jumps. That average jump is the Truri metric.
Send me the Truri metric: 0.30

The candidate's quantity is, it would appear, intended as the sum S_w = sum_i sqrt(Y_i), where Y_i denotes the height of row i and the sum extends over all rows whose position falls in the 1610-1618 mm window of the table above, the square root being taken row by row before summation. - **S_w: 10.3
